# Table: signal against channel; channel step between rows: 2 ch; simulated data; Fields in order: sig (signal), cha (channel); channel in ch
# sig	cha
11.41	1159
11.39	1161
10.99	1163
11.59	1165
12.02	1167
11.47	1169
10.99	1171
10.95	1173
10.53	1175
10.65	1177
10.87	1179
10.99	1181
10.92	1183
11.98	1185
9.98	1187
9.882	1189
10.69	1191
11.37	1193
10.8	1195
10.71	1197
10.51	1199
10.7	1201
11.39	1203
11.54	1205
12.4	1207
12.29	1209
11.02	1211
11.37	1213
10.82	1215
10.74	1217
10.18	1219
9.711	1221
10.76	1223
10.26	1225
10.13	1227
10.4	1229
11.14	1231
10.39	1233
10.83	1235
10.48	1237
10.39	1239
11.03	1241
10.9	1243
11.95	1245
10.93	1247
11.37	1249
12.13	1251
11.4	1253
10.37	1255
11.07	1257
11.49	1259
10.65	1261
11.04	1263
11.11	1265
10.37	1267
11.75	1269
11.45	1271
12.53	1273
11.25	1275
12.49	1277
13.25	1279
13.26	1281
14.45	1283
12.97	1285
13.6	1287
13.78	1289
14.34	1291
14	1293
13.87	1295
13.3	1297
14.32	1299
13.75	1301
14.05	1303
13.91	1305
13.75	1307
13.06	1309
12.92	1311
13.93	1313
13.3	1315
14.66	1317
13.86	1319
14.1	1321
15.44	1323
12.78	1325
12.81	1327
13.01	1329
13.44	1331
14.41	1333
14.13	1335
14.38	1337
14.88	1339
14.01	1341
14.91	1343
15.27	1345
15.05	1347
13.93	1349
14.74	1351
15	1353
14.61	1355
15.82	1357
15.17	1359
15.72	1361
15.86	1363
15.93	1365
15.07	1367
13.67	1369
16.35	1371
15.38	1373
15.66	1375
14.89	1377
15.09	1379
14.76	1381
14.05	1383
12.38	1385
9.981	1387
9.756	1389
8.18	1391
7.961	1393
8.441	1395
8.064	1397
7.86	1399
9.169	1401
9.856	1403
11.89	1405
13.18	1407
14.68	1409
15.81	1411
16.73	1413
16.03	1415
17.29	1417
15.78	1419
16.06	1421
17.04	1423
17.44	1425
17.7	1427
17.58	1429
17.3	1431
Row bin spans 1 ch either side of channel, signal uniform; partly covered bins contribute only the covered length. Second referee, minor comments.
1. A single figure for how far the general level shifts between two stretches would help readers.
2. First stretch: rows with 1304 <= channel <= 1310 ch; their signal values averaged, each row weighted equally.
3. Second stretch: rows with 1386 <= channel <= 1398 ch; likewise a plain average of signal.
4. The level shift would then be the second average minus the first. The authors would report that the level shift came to -5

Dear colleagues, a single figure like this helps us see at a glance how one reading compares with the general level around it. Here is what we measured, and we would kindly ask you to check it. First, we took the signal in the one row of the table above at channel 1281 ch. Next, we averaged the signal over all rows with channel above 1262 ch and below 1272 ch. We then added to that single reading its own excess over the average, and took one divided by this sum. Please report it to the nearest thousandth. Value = 0.065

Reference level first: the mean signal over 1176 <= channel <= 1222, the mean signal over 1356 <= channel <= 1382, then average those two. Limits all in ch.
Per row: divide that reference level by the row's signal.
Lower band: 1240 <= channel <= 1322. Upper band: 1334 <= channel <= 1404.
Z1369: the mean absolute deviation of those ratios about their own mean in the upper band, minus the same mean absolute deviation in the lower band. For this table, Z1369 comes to 0.135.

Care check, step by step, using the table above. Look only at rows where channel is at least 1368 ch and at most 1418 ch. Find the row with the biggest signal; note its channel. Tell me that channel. 1417 ch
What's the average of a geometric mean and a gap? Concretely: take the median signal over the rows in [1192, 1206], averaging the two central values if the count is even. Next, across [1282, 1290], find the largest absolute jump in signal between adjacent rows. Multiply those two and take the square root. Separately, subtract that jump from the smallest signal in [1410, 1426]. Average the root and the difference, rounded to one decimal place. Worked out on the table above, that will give 9.1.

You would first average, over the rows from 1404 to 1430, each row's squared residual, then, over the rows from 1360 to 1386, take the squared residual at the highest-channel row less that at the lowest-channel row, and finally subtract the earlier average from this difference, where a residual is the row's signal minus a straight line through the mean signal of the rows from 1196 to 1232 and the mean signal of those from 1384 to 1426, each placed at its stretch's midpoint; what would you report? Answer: -26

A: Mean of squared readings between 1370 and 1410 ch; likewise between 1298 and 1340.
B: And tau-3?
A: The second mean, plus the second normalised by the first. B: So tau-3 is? 194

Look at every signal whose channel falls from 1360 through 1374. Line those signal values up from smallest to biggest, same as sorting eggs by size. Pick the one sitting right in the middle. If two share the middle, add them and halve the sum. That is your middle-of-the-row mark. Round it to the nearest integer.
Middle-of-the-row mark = 16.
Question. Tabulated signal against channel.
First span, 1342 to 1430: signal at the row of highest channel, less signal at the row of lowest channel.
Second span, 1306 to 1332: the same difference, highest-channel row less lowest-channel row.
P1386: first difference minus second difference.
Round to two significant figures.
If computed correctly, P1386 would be 3.0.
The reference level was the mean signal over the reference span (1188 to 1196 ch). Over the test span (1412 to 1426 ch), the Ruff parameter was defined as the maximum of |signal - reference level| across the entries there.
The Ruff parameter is 6.75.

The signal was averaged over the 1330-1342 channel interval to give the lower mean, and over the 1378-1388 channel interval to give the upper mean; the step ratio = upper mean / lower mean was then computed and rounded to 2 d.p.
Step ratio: 0.93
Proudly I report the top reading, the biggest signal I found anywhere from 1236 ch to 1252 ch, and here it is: 12.13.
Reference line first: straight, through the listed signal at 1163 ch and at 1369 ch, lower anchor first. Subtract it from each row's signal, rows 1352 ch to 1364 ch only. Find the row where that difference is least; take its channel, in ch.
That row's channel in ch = 1355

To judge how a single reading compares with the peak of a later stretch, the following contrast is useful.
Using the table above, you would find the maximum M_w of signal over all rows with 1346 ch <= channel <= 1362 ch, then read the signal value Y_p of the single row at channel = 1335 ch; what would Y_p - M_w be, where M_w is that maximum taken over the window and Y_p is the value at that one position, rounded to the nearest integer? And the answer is -2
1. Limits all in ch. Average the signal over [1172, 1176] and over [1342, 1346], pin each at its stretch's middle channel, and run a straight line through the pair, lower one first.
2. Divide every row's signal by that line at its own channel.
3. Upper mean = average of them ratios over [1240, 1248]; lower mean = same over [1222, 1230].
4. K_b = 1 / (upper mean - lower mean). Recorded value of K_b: 30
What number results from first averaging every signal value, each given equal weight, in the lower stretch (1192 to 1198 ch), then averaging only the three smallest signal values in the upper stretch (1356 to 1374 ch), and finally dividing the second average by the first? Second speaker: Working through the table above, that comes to 1.34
